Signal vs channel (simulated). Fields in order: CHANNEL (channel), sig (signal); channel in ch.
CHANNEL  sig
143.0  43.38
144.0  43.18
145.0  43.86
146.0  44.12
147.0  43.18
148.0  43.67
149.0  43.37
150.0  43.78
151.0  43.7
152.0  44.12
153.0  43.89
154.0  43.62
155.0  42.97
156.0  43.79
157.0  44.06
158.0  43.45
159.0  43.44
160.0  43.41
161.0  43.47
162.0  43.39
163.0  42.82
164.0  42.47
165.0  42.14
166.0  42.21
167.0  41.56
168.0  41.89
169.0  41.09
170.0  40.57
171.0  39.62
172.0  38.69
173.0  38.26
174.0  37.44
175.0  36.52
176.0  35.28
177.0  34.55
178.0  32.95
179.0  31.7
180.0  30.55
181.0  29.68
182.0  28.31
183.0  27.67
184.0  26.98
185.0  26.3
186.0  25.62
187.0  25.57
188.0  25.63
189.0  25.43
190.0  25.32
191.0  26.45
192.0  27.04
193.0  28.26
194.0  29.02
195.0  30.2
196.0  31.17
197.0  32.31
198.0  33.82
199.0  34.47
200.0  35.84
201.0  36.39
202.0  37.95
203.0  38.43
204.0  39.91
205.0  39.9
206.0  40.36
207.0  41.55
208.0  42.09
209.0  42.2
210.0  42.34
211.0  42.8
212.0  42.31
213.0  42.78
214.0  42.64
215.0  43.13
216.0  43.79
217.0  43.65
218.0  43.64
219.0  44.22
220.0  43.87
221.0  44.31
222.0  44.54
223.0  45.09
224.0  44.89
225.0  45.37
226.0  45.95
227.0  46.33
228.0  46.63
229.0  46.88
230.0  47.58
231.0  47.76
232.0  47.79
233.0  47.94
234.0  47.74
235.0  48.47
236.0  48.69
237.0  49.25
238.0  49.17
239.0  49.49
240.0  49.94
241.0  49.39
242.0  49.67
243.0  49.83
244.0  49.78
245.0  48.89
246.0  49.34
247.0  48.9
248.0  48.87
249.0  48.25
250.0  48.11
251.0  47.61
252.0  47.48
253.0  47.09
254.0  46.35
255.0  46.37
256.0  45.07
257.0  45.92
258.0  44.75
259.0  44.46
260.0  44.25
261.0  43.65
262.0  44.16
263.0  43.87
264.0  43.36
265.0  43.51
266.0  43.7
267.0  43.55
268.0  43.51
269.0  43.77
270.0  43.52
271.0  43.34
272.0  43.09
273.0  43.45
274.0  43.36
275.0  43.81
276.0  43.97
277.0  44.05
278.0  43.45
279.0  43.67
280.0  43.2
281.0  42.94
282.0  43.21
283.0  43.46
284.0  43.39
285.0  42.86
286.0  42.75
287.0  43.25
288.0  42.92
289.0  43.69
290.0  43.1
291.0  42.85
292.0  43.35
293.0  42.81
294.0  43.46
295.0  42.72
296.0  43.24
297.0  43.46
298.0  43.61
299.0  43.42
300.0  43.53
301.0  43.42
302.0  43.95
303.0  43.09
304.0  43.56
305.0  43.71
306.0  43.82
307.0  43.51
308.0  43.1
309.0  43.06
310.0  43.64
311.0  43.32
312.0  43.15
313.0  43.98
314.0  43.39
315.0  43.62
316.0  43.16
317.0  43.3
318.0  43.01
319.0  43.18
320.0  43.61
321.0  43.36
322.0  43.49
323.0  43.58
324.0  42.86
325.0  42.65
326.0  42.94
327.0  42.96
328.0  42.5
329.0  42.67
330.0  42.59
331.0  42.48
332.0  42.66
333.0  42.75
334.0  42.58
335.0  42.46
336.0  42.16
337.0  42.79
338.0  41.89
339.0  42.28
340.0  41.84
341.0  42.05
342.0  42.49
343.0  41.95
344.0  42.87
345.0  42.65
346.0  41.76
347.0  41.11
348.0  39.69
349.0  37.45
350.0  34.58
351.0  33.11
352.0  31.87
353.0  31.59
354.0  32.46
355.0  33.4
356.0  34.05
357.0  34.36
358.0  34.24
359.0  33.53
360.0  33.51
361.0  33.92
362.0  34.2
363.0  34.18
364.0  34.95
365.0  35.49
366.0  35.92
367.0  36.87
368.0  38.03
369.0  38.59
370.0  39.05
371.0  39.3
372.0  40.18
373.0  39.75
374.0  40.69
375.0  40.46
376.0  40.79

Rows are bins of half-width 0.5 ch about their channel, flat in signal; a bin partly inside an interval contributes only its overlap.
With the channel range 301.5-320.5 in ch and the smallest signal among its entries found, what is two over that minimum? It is 0.047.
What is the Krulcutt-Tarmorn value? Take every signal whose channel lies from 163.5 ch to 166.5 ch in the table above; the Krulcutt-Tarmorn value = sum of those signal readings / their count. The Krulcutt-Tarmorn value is 42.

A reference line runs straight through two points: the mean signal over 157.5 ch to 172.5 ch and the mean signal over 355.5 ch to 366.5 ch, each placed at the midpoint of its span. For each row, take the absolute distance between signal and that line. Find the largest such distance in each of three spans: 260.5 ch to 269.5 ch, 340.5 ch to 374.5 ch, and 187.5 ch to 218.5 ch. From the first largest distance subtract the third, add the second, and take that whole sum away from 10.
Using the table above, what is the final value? 12.0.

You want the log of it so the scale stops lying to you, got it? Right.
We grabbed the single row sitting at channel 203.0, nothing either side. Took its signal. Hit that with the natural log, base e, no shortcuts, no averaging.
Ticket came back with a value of 3.65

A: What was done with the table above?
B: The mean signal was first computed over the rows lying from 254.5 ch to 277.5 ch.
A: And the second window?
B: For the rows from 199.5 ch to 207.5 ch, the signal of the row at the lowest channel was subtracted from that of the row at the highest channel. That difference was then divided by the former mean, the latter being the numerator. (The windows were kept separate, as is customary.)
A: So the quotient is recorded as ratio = 0.13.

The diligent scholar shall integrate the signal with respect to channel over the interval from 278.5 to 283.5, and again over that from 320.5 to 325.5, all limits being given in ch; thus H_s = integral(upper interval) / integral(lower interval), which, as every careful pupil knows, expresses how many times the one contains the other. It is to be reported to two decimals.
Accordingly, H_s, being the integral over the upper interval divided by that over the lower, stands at 1.00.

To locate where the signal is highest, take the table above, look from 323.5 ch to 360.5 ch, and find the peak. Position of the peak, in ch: 327.0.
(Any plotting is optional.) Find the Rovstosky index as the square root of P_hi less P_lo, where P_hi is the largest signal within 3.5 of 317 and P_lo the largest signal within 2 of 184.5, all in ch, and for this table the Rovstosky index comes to 4.0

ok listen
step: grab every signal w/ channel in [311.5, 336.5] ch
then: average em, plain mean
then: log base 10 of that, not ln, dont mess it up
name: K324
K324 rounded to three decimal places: 1.634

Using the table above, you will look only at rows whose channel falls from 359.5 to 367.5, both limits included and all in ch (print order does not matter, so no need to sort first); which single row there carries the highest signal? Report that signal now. 36.87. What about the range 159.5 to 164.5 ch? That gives 43.47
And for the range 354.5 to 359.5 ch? 34.36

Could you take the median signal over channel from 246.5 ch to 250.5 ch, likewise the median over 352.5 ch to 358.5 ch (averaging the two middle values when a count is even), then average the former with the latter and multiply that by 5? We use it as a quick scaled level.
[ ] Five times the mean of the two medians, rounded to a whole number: 206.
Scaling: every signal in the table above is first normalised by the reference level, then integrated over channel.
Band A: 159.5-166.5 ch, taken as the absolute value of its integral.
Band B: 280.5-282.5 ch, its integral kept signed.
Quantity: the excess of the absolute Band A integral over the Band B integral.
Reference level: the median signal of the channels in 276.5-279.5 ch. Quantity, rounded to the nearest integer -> 5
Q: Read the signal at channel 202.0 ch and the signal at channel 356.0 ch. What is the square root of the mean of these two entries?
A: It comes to 6.0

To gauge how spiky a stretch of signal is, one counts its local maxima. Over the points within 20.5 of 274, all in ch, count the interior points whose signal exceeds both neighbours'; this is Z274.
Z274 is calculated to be 12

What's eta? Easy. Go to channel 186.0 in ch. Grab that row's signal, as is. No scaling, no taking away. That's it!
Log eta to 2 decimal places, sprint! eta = 25.62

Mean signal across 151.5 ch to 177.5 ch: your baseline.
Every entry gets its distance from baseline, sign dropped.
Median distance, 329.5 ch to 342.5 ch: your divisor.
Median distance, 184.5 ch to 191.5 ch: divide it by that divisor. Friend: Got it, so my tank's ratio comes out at 13.7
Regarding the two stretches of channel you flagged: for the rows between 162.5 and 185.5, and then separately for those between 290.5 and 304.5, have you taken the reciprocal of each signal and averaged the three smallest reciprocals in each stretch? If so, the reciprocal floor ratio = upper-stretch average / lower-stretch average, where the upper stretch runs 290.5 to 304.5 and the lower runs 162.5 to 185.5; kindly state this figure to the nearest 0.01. 0.97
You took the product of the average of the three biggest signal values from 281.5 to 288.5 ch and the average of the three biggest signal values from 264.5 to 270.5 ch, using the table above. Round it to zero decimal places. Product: 1894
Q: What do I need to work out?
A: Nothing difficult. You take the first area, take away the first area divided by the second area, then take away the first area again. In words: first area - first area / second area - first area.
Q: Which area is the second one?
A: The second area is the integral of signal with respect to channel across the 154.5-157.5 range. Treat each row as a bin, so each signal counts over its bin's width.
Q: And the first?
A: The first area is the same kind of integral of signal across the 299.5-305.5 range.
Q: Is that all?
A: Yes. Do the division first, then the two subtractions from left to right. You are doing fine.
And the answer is -2.0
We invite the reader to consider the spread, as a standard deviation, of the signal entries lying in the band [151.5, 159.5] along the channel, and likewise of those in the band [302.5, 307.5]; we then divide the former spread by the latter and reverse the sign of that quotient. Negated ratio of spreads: -1.4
